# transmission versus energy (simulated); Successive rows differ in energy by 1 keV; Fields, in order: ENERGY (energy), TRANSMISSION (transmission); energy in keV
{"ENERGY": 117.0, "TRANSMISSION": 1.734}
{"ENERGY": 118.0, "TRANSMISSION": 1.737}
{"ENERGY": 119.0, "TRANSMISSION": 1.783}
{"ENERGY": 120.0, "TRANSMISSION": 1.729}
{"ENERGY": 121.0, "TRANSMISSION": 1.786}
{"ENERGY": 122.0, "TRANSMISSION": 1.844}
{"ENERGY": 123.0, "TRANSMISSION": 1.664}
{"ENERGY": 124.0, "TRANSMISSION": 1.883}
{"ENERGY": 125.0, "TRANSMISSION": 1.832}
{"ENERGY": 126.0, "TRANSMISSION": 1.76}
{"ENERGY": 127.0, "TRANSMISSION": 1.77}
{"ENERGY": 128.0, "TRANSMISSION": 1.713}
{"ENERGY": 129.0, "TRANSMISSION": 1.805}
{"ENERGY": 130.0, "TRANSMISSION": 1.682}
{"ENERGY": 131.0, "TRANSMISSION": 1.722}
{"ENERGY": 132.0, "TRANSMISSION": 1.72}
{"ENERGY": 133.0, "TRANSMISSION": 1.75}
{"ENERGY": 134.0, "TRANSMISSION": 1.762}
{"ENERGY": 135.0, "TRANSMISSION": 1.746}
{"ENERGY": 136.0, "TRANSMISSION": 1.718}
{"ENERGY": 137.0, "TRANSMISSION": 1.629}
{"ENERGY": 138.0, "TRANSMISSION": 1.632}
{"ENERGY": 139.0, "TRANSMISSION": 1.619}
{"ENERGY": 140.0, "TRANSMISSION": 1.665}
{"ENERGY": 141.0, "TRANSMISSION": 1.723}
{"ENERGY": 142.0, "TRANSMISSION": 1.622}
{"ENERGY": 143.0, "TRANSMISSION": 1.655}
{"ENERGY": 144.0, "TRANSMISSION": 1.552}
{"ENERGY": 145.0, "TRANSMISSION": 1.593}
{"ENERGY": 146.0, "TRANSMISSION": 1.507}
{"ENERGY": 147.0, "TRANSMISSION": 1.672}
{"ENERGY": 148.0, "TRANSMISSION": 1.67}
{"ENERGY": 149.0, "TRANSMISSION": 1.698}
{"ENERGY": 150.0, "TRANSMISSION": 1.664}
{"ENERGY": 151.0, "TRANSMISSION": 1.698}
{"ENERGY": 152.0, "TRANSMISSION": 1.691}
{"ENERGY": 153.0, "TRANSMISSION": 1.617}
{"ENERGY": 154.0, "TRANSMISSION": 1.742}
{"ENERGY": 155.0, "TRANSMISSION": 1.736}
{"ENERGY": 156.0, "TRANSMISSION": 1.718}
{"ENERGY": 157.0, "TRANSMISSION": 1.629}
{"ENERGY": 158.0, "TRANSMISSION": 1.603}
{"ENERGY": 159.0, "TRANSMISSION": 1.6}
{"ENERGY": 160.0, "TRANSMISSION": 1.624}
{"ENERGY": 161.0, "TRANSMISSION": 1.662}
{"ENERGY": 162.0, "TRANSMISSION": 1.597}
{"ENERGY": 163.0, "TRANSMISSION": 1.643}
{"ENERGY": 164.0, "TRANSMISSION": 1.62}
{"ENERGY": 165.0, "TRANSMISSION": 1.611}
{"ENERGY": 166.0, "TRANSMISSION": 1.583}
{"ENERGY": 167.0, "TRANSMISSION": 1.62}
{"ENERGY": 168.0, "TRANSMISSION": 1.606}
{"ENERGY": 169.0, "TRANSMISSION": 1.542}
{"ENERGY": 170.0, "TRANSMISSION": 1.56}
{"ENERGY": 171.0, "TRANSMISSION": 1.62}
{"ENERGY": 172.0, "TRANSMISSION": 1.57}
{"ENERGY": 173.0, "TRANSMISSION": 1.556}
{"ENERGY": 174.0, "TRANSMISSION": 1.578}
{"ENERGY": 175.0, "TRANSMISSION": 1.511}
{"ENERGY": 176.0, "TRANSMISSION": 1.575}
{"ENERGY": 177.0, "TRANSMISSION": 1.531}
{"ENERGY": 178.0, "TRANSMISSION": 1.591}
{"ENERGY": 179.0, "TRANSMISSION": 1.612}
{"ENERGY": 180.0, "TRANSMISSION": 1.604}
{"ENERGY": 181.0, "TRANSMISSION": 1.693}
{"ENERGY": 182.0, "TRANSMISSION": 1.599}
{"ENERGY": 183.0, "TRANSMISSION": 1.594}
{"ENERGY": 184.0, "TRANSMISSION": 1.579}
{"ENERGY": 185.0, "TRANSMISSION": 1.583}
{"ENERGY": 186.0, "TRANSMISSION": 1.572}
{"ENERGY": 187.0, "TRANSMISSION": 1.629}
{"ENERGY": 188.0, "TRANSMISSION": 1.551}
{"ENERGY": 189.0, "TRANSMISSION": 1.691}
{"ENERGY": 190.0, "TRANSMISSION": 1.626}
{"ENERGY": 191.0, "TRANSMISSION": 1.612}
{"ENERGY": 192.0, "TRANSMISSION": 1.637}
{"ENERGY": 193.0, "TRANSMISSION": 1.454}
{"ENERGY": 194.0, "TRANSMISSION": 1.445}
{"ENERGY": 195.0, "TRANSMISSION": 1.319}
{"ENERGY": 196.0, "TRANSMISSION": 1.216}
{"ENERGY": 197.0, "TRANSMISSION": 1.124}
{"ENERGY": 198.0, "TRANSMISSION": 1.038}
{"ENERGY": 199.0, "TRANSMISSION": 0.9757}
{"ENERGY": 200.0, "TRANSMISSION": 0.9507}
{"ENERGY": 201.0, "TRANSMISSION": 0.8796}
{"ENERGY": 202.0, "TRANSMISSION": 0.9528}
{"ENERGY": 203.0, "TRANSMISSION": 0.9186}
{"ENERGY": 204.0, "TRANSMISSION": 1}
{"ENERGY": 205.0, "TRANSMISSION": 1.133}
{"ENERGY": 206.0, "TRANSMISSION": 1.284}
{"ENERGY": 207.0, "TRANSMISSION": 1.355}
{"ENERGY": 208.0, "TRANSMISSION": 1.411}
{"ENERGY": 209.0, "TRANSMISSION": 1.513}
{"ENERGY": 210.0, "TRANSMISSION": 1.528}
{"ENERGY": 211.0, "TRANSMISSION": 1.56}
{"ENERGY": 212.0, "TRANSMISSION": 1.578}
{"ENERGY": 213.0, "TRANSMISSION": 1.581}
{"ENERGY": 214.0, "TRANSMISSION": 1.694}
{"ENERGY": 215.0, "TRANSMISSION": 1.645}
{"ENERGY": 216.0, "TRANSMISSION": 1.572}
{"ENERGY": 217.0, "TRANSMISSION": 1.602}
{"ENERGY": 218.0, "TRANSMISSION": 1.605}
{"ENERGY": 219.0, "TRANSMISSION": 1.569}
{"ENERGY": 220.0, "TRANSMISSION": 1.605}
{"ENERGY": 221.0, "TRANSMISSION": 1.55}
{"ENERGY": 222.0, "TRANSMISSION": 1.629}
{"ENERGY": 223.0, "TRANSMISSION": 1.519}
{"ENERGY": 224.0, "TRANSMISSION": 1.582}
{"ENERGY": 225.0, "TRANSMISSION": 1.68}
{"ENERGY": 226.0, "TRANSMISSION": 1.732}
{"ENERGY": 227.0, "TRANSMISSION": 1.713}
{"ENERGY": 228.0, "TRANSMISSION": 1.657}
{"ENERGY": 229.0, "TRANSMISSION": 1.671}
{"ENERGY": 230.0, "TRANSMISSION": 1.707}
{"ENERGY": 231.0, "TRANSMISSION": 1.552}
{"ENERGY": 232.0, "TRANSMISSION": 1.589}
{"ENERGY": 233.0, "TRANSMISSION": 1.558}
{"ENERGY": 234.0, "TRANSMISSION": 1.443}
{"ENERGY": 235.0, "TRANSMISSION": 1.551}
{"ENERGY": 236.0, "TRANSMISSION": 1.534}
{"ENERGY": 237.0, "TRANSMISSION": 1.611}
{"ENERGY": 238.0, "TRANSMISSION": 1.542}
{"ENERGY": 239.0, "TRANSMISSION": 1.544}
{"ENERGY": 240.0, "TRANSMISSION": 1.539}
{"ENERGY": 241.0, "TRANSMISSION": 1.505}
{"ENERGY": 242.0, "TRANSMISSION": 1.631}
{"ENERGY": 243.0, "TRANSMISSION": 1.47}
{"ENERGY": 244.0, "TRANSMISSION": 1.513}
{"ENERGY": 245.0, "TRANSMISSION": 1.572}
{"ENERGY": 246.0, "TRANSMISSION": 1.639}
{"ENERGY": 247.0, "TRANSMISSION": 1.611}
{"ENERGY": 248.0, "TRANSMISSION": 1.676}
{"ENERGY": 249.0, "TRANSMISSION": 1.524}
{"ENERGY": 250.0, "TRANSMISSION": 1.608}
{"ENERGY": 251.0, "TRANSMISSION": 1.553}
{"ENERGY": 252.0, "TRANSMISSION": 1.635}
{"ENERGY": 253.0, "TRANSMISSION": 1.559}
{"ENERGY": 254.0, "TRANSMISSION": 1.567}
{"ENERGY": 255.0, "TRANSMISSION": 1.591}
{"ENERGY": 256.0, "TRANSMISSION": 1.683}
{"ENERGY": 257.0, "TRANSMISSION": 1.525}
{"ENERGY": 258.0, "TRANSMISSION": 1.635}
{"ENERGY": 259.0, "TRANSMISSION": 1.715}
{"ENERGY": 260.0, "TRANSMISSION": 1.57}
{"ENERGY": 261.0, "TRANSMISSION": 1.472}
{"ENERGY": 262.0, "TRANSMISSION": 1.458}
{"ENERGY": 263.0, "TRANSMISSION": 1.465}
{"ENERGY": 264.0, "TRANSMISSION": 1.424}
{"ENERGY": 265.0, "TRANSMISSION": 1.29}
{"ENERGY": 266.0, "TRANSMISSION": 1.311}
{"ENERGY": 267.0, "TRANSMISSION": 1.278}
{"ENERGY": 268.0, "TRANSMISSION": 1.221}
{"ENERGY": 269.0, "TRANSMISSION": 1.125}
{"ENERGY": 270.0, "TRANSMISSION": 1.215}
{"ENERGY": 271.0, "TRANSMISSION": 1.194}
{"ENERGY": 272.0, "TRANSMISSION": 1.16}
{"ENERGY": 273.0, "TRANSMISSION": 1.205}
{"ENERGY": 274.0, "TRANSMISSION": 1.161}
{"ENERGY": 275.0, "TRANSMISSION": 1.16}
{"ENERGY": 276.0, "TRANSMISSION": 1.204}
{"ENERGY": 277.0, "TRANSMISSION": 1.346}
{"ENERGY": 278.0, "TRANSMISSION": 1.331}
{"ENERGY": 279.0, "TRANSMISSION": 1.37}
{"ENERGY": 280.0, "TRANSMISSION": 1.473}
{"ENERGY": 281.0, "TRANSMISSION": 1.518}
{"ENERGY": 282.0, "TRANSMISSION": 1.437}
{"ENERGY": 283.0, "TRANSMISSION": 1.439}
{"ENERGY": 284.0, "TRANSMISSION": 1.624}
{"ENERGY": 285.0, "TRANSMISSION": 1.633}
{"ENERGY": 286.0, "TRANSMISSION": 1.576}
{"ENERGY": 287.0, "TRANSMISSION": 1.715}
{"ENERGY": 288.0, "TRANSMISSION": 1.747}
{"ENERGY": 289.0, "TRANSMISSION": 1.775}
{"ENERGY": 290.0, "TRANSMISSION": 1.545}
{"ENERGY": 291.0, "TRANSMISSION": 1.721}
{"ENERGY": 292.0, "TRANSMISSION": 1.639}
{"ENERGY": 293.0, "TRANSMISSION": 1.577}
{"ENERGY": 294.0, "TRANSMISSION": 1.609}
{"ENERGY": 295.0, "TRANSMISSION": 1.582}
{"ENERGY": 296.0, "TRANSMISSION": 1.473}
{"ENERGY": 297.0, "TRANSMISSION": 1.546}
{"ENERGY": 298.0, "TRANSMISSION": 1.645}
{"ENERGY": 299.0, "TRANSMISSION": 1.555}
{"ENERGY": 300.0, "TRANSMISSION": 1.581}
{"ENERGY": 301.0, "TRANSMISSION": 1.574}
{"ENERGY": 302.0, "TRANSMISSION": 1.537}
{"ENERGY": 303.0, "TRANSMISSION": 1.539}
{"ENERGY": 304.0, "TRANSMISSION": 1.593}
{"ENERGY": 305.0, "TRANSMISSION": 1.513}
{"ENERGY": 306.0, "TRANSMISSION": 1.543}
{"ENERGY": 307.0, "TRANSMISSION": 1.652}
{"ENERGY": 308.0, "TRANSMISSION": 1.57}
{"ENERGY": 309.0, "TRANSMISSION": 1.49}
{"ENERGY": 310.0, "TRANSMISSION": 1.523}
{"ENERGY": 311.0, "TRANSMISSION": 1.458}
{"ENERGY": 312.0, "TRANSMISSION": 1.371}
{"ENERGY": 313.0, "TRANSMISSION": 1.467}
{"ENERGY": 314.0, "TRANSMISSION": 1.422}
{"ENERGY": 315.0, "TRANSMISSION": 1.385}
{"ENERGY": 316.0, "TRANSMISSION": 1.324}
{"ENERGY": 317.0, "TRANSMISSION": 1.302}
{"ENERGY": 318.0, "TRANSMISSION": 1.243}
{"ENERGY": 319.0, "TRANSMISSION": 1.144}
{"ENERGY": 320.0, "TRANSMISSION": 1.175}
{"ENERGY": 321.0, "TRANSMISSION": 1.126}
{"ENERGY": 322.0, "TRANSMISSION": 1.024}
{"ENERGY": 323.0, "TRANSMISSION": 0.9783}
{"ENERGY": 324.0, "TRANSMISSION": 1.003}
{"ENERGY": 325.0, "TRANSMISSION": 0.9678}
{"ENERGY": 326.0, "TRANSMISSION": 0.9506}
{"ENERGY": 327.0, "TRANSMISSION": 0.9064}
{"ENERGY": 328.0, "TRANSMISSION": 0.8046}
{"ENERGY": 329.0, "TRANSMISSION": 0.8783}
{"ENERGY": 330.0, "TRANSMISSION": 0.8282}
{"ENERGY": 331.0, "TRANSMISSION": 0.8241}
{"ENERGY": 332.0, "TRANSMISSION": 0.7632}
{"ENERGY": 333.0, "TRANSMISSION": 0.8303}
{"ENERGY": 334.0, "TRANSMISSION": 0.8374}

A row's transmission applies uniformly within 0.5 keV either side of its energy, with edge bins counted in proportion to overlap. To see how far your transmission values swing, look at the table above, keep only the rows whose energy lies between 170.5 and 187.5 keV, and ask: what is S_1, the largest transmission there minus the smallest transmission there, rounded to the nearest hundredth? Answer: 0.18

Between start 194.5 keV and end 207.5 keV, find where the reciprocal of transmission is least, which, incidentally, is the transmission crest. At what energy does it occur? 207.0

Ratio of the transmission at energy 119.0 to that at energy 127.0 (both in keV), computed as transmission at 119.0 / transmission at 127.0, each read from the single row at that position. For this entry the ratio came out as 1.0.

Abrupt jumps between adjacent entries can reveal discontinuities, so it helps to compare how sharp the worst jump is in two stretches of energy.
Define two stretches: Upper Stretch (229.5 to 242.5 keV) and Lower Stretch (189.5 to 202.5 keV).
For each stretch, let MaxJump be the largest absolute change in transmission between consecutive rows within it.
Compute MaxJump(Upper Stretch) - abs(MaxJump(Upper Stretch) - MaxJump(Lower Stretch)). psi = 0.127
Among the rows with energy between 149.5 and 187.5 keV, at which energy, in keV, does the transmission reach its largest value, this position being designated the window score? 154.0 keV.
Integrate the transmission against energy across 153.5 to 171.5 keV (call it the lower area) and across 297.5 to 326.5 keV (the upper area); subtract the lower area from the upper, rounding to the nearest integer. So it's 10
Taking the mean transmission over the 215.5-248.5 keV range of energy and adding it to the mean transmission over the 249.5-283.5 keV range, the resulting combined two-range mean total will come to 3.00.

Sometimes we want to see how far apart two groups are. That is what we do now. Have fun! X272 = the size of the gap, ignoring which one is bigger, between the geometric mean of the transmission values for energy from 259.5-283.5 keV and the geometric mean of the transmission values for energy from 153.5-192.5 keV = 0.290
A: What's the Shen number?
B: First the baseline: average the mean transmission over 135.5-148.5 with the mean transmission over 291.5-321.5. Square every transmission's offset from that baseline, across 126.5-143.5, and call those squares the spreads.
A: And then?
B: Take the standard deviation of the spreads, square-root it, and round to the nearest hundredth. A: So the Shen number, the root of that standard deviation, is 0.13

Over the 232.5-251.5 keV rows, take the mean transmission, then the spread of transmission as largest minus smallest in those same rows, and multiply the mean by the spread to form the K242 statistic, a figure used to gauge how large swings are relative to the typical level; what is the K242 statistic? 0.36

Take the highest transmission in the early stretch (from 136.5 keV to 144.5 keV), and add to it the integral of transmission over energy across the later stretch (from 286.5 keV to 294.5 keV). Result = 15.1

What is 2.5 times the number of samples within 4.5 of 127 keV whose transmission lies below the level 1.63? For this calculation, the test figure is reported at 0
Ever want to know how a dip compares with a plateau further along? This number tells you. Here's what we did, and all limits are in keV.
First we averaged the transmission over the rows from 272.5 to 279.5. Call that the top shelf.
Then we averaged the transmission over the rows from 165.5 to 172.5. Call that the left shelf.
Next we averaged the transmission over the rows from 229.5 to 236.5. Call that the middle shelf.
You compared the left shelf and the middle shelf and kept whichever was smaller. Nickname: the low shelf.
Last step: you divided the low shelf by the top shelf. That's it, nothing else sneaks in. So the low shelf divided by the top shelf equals 1.2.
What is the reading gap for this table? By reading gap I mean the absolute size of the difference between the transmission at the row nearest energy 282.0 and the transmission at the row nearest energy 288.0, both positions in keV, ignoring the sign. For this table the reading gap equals 0.31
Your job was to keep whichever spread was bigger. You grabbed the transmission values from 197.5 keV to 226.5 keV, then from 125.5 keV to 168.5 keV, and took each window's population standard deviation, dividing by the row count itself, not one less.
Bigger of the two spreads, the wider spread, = 0.28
